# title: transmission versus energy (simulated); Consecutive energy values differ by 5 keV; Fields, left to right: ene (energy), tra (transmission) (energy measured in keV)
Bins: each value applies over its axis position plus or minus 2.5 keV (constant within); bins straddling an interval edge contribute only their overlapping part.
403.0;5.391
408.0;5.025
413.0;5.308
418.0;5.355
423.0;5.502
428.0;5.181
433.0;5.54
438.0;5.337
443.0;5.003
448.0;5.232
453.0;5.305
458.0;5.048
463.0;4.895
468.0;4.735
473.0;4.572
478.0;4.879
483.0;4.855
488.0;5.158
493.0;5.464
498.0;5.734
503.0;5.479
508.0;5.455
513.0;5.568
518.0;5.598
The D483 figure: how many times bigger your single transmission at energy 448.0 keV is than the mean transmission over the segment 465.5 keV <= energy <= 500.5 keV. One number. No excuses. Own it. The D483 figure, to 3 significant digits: 1.03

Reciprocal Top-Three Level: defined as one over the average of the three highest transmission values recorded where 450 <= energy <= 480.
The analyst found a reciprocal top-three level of 0.197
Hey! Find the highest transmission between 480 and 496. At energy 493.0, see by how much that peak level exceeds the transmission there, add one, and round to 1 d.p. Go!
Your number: 1.0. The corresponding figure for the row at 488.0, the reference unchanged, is 1.3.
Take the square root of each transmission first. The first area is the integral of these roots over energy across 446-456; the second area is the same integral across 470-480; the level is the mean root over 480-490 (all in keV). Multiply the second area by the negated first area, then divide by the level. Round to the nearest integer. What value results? -223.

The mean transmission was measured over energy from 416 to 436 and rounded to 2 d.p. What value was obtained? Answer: 5.39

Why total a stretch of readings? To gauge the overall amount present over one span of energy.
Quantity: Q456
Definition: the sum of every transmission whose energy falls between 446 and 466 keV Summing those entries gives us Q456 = 20.5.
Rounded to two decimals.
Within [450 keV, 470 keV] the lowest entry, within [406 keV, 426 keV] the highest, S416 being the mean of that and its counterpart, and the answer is 5.12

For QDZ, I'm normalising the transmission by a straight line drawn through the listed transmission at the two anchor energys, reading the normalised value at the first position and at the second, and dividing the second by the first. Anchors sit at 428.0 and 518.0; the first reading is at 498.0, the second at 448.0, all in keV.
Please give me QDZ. 0.95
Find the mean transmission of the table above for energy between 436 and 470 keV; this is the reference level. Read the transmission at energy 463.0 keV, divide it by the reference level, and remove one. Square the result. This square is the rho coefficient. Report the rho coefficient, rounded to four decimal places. 0.0013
